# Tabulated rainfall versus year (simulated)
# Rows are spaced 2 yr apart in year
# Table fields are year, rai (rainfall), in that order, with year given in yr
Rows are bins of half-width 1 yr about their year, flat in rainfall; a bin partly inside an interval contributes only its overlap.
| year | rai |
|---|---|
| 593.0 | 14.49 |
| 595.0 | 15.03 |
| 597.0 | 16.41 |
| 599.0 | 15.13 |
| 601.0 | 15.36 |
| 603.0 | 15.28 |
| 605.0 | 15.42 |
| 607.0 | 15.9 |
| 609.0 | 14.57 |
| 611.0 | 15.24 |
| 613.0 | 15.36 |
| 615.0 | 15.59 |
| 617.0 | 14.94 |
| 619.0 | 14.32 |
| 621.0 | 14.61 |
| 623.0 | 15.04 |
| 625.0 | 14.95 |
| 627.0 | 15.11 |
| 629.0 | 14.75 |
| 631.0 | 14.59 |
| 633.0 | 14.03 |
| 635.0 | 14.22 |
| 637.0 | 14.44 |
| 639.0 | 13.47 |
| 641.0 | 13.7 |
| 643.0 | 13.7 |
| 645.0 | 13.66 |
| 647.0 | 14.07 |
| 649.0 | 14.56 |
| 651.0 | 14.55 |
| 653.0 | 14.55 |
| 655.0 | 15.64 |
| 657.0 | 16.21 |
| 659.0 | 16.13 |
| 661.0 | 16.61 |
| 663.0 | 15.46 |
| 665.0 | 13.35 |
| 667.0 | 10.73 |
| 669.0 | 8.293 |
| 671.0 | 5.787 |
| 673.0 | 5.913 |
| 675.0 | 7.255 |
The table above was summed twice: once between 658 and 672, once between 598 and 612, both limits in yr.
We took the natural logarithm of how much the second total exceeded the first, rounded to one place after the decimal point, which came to 3.0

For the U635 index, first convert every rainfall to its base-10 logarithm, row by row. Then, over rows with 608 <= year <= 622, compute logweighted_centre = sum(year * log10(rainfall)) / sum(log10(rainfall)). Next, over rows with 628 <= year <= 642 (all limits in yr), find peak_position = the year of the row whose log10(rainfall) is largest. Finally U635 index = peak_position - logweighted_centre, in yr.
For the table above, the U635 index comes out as 14.0 yr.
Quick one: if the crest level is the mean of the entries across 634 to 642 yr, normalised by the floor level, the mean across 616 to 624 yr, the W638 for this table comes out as 0.95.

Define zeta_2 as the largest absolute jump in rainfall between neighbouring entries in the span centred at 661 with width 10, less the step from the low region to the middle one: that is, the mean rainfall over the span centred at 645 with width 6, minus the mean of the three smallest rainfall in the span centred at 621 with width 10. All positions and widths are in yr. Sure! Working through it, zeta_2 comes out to 2.9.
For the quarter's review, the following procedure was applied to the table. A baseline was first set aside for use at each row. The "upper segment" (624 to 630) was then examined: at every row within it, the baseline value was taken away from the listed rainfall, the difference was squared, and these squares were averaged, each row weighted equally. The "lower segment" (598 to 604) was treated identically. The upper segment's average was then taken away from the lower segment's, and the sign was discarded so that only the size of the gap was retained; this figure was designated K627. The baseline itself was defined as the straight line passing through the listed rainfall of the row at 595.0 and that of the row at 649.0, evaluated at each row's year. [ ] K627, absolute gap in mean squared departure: 0.03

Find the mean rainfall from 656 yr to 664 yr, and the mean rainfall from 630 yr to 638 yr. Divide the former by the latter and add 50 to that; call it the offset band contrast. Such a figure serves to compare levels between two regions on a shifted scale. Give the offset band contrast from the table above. 51.1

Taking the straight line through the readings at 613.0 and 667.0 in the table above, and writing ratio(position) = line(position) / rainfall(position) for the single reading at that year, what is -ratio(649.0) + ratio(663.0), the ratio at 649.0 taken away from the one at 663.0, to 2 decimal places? -0.13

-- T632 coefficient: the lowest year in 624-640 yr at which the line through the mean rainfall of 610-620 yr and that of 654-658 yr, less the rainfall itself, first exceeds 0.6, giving 629.0 yr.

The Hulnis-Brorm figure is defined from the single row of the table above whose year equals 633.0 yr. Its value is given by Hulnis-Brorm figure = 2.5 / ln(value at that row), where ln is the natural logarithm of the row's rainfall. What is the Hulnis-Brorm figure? 0.947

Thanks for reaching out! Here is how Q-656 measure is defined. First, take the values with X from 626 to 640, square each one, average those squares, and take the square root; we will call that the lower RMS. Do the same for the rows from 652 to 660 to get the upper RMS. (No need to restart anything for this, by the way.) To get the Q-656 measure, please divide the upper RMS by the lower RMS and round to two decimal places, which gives 1.09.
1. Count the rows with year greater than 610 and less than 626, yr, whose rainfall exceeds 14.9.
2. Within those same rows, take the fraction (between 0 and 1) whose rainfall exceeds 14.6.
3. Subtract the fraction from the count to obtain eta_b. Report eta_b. 5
